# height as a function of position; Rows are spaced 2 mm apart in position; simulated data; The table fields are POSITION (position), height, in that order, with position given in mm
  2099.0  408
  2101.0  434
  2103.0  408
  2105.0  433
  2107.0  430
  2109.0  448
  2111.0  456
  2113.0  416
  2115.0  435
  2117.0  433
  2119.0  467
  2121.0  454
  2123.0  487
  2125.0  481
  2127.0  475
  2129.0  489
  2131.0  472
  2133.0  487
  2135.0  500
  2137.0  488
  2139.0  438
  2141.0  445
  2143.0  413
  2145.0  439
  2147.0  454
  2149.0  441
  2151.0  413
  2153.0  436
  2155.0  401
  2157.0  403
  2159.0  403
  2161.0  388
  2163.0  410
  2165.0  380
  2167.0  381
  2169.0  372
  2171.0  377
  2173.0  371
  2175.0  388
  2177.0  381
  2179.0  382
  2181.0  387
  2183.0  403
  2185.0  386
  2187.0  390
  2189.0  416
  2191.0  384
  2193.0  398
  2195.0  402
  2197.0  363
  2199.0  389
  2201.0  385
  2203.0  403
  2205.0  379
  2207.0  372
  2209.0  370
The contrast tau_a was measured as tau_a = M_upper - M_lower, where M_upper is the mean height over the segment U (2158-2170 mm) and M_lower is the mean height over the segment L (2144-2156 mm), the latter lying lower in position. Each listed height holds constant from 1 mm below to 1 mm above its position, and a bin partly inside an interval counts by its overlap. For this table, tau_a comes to -42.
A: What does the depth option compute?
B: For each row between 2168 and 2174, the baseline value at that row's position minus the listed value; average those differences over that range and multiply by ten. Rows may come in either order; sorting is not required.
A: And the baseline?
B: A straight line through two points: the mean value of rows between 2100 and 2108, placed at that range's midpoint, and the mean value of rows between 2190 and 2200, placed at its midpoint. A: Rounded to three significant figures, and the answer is 242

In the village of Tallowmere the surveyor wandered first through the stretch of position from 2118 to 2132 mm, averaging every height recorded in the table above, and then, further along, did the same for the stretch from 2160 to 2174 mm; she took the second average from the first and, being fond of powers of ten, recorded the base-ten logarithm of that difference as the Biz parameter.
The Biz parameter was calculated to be 2.0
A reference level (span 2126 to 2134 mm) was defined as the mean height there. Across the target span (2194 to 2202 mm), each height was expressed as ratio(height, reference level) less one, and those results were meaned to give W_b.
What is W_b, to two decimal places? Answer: -0.20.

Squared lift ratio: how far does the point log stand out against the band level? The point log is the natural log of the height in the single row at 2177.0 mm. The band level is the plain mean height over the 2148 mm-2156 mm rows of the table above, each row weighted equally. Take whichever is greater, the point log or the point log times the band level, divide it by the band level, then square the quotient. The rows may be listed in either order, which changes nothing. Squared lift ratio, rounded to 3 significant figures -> 35.3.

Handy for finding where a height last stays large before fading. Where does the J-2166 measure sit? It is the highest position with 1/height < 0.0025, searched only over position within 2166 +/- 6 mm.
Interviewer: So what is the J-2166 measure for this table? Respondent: 2163.0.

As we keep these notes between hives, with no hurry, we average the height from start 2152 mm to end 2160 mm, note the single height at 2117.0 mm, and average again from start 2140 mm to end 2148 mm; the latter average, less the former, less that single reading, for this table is -406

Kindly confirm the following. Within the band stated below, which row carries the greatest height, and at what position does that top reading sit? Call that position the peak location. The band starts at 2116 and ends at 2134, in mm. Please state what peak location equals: 2129.0 mm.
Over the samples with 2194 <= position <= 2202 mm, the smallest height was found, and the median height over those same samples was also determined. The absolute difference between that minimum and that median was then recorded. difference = 24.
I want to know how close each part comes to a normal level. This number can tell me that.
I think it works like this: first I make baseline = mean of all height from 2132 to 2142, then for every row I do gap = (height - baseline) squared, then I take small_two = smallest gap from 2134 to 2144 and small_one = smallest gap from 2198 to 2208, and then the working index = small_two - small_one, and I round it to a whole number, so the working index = -4437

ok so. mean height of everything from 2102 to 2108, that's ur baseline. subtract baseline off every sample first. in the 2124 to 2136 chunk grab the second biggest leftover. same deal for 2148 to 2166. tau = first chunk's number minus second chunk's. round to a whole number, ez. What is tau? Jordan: 53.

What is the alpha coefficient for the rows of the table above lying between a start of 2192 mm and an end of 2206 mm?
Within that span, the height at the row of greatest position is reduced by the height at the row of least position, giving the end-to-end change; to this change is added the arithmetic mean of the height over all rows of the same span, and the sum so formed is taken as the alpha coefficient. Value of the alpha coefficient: 369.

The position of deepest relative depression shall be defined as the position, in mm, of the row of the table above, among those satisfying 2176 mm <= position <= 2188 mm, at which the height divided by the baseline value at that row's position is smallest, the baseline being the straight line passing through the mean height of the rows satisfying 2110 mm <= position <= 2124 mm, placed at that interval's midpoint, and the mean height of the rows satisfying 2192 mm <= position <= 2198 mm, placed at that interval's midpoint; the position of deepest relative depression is 2177.0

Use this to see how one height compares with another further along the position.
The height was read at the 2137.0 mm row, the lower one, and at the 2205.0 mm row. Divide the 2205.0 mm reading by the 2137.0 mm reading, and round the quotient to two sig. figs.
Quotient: 0.78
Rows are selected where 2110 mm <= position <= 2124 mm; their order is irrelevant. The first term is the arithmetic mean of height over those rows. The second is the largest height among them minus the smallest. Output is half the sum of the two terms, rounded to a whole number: 260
